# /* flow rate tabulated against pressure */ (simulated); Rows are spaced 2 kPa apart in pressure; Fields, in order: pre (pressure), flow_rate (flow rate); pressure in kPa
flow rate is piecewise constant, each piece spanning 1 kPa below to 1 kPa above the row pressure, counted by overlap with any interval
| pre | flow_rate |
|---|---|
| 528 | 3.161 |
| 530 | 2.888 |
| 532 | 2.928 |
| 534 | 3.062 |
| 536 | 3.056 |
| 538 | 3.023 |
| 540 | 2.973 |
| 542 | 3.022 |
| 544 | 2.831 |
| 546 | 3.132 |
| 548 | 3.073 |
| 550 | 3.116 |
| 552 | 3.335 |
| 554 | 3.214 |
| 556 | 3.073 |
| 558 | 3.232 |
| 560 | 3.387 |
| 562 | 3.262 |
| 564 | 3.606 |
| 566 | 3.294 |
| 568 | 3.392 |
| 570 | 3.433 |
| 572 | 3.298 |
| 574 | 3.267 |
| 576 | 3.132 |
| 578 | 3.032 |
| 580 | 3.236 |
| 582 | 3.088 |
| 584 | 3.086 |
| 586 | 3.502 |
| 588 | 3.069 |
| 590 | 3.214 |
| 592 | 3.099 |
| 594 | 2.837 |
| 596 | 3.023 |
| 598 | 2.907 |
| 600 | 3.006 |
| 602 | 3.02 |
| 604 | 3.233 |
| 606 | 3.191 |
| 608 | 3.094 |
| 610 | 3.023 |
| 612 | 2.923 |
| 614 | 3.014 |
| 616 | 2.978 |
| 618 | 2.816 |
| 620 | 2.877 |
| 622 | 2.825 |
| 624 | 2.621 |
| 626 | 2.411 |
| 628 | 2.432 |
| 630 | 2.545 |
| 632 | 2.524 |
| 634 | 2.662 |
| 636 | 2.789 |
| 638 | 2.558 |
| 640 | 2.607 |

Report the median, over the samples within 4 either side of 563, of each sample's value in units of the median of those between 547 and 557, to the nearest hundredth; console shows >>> 1.07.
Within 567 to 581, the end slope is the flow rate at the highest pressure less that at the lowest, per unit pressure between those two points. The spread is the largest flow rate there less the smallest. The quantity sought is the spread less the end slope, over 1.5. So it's 0.28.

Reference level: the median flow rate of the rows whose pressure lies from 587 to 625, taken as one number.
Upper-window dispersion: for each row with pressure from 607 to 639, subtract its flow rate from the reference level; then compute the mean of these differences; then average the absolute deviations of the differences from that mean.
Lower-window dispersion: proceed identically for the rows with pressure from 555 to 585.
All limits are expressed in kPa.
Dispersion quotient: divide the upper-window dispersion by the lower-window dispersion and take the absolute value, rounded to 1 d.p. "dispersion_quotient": 1.6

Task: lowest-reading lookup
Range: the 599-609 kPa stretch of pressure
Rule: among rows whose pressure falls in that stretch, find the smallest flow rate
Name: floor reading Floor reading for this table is 3.006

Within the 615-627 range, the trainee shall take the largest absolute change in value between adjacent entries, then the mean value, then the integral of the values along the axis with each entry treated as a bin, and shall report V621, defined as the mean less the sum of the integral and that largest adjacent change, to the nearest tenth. -30.5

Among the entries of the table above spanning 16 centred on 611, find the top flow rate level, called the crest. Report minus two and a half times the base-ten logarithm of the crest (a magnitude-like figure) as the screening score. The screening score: -1.27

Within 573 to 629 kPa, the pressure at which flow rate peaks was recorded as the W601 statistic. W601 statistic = 586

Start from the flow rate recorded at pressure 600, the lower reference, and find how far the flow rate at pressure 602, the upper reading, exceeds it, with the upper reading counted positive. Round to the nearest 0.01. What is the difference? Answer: 0.01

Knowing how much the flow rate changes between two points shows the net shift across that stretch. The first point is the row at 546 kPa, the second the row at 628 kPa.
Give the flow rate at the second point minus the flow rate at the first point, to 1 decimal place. -0.7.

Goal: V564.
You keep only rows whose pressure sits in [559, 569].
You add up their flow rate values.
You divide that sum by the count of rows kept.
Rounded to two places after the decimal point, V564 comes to 3.39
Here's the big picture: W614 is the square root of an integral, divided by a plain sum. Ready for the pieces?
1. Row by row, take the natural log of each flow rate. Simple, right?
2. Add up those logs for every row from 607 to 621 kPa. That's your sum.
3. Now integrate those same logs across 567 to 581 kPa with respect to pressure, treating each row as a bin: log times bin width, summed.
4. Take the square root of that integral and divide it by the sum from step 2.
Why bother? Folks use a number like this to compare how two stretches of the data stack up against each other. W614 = 0.535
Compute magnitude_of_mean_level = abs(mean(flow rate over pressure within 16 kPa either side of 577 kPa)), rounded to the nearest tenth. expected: 3.3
